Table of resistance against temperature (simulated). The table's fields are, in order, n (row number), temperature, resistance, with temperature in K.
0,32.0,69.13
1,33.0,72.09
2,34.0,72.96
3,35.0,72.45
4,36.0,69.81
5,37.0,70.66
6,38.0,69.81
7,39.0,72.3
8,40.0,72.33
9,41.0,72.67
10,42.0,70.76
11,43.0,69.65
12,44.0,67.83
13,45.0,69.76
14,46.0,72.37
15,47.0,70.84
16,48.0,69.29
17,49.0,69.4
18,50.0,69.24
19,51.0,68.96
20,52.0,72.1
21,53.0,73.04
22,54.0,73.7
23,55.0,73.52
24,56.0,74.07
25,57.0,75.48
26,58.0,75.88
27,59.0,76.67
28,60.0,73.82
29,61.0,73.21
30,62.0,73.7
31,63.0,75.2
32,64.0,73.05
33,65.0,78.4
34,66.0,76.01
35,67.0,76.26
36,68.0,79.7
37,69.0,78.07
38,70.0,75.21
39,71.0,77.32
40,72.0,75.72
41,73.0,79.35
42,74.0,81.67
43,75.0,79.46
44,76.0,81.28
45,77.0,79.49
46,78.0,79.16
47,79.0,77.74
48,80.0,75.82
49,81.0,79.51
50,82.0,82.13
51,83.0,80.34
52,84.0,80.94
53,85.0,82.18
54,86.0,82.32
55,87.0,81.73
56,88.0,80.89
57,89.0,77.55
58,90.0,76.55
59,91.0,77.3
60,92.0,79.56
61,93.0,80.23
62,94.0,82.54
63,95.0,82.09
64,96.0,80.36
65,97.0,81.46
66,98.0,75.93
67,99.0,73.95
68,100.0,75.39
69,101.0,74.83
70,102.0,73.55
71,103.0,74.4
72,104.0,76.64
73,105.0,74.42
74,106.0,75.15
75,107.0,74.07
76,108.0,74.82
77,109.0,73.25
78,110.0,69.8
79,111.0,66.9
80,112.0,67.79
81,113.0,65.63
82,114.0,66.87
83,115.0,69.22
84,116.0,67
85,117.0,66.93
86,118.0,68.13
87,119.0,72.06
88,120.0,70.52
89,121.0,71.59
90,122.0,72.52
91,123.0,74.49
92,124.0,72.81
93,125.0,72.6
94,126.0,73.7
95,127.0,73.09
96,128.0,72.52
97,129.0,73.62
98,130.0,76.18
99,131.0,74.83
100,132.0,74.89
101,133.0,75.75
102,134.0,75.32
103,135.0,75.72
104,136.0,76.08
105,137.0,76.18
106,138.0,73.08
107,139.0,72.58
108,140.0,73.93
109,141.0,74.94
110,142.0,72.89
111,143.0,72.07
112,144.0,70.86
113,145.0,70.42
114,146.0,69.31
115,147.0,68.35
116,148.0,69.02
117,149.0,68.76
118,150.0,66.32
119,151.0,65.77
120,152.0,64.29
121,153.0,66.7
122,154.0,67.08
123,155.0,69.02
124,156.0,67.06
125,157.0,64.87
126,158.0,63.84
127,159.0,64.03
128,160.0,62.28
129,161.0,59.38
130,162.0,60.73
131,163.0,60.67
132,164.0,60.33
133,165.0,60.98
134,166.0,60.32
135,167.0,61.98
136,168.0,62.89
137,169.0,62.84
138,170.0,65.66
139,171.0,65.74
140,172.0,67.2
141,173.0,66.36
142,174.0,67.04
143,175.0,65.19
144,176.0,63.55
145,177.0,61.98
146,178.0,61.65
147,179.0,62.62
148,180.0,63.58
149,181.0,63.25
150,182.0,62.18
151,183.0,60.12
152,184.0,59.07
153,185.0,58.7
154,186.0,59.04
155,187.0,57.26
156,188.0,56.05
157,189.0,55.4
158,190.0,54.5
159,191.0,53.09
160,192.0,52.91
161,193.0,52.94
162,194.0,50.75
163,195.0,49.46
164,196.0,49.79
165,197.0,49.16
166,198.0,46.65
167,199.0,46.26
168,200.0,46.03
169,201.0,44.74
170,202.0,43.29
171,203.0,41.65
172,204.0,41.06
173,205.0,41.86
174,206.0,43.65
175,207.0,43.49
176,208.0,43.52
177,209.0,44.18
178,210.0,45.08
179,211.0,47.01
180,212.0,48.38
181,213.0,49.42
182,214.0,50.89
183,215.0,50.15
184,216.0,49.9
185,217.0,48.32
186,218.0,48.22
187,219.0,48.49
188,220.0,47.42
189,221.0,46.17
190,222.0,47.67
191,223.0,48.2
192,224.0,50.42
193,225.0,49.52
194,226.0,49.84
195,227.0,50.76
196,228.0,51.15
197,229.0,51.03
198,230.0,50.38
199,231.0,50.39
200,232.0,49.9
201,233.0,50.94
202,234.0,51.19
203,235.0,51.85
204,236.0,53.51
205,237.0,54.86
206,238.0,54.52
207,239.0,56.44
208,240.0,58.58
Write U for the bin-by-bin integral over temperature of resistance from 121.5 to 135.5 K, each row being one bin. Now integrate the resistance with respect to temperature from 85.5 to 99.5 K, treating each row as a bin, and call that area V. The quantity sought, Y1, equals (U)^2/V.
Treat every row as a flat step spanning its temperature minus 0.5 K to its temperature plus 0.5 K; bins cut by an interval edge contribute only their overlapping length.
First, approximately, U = 1038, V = 1112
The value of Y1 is 969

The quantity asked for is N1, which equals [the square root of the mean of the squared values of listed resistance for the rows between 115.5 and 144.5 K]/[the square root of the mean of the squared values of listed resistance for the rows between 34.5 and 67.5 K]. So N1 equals 1.01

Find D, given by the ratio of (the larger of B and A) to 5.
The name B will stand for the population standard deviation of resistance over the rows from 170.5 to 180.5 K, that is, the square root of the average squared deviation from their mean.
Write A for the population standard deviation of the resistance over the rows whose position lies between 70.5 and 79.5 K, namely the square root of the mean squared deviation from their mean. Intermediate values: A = 1.8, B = 2.0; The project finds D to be 0.39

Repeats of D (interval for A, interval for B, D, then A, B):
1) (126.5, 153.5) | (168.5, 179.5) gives 0.70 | 3.5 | 2.0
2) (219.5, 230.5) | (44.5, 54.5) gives 0.34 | 1.6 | 1.7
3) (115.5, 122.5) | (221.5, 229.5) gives 0.45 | 2.2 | 1.2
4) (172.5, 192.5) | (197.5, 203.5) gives 0.83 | 4.2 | 1.8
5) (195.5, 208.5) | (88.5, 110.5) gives 0.64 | 2.6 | 3.2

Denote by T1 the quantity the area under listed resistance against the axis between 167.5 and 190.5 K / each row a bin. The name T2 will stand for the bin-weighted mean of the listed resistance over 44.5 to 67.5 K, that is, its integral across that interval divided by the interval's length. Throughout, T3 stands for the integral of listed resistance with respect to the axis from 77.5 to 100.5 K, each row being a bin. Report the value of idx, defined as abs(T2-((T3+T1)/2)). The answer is 1551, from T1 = 1422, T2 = 73.2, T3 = 1826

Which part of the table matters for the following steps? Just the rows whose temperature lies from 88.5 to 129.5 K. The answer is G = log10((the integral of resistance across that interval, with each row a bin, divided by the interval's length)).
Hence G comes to 1.87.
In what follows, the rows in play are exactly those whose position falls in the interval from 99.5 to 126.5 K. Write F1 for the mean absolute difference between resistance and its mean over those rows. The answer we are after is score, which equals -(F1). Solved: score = -2.8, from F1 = 2.81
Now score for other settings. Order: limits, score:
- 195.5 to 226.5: -2.4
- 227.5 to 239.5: -1.8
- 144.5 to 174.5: -2.7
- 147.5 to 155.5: -1.4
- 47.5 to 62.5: -2.0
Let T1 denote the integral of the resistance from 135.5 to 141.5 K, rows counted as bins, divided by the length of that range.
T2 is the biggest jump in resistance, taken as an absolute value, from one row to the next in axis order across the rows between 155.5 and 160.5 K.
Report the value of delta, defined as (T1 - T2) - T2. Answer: 70.1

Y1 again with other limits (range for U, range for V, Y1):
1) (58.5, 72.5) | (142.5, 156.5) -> 1182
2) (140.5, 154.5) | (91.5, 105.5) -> 861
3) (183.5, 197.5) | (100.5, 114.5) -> 570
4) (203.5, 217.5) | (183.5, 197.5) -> 552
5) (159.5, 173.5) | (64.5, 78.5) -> 702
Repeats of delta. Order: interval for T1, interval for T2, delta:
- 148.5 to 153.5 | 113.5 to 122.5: 58.5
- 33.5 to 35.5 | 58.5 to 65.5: 62.0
